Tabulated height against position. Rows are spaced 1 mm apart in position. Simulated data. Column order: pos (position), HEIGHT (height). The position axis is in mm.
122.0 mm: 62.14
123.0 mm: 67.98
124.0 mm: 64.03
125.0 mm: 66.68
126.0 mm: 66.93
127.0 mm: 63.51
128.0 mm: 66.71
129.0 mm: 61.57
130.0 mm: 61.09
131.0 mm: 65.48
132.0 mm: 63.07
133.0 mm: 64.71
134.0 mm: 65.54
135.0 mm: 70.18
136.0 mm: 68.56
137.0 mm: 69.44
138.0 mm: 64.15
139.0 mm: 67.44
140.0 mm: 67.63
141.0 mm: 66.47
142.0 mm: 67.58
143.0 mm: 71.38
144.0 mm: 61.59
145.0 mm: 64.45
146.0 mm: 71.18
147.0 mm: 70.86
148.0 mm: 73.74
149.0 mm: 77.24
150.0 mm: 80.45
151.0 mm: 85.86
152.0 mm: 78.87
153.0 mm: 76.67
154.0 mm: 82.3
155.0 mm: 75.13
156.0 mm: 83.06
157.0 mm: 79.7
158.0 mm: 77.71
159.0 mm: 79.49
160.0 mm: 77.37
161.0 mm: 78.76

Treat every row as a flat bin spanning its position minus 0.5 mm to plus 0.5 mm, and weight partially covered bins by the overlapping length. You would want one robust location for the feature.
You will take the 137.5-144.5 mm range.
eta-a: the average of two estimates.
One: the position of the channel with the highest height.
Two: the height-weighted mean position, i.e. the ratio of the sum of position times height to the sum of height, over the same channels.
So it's 142.0 mm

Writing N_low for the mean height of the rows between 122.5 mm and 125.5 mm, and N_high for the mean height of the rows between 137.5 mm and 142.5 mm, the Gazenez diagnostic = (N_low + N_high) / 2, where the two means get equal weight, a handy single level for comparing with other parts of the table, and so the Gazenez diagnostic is 66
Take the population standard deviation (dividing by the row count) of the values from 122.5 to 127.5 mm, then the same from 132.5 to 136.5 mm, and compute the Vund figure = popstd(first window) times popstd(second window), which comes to 3.9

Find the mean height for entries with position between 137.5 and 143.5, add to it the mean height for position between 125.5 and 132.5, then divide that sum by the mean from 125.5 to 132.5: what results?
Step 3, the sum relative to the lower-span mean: 2.053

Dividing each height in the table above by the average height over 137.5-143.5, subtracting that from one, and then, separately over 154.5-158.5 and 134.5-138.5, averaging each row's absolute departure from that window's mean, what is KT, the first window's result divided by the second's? 1.3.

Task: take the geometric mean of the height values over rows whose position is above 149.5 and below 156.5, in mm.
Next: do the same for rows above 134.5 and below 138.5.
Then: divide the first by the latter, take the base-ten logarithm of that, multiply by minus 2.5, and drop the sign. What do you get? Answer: 0.179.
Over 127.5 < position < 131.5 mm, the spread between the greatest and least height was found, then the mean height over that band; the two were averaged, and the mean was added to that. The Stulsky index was 98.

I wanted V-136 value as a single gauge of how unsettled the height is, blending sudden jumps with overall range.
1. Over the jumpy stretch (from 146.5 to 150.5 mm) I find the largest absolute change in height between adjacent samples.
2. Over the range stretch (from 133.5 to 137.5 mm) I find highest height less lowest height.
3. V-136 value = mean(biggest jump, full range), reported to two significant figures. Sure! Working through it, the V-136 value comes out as 4.1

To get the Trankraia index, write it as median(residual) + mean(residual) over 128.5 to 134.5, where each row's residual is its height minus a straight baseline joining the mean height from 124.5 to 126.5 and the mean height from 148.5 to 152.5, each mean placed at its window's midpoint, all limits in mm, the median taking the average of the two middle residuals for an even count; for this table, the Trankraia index -13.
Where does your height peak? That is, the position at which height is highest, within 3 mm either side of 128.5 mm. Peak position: 126.0 mm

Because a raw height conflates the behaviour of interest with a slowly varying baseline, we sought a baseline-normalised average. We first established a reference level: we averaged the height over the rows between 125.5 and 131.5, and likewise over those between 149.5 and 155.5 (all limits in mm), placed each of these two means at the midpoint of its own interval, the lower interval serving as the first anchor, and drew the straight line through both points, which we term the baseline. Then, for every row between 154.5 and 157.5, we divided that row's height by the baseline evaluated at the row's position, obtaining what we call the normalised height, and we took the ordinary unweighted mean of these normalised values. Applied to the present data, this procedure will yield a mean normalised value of 0.96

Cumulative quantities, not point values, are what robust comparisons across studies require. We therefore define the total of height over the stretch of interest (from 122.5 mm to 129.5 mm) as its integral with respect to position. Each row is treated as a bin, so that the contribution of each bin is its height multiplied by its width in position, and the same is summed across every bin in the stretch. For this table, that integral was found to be 457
